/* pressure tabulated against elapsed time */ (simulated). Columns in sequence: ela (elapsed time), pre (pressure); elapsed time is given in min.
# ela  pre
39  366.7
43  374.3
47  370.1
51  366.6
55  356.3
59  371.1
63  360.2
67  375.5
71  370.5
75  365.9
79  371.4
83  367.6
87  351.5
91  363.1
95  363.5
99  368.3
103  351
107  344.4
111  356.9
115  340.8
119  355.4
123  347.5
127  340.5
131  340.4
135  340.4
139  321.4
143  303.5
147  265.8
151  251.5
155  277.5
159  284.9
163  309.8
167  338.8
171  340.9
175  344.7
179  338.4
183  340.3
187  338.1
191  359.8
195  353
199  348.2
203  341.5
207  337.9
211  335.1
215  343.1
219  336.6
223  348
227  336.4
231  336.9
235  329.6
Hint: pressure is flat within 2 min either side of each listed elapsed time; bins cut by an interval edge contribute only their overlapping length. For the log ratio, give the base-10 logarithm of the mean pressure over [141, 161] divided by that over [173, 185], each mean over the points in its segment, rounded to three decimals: -0.091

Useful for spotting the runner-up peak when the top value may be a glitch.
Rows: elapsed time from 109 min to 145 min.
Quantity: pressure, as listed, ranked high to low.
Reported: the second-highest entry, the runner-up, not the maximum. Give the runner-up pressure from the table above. 355.4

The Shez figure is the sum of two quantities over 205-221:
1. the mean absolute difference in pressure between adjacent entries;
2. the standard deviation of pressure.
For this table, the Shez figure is 9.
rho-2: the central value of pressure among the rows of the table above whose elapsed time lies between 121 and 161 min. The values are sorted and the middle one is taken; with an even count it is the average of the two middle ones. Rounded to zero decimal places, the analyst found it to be 312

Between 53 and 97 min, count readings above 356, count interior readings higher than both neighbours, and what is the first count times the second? 30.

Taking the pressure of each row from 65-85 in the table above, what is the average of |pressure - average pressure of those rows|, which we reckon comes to 2.7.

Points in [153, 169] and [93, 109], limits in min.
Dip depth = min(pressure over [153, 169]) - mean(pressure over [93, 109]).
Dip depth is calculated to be -79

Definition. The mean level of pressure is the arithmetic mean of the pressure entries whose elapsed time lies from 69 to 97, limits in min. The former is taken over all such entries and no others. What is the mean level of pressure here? 365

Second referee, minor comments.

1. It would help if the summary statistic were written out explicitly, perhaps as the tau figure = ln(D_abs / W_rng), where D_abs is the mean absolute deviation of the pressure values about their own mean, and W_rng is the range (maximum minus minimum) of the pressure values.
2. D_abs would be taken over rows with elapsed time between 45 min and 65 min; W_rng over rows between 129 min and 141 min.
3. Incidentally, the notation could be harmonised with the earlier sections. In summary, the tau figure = -1.3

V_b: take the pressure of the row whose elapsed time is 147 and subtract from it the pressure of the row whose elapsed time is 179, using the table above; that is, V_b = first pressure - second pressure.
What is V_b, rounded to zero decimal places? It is -73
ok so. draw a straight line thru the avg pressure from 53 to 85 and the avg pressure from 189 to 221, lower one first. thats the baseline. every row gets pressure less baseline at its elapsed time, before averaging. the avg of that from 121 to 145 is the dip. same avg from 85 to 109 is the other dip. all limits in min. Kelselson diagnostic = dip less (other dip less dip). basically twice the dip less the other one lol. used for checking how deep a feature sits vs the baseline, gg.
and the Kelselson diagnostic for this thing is -43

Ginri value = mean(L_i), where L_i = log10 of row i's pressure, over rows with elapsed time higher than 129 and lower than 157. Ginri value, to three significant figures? 2.47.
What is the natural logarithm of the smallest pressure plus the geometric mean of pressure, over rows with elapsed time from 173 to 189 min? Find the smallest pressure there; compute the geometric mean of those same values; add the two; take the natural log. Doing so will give 6.52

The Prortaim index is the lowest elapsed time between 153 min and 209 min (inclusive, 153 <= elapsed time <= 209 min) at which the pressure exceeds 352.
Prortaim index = 191 min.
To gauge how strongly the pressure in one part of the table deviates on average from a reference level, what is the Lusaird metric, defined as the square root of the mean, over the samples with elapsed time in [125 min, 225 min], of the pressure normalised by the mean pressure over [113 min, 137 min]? 0.98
